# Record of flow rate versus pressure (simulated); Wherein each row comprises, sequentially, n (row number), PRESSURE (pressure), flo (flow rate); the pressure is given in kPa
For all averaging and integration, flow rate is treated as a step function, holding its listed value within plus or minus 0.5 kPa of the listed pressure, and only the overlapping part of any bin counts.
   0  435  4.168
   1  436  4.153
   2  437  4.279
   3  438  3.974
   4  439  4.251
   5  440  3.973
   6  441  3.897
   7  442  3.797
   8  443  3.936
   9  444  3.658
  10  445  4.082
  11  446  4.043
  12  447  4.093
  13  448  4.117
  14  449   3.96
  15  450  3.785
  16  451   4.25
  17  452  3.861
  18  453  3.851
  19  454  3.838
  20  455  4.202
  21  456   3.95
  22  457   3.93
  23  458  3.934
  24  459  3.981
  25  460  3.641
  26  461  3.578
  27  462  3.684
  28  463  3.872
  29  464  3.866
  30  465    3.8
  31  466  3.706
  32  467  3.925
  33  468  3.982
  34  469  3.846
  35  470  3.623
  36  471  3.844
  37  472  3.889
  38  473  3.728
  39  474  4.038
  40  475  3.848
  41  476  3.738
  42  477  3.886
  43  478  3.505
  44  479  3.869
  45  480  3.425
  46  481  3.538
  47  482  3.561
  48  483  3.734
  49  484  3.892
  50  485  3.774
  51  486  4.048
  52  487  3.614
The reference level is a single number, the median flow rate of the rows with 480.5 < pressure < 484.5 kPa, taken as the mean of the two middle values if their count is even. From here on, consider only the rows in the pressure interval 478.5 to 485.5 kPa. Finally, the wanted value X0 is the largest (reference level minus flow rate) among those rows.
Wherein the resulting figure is 0.22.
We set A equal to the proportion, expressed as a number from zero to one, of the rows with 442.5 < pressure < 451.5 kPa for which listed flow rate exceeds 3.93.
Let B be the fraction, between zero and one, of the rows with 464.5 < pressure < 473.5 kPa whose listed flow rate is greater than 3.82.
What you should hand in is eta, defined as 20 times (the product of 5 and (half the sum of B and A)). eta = 67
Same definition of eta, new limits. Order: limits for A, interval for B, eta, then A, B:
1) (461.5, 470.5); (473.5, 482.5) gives 28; 0.1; 0.44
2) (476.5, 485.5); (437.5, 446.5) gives 39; 0.0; 0.78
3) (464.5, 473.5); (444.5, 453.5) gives 50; 0.1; 0.89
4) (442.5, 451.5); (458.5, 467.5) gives 61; 0.8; 0.44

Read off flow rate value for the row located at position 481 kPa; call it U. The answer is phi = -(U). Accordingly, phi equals -3.54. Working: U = 3.538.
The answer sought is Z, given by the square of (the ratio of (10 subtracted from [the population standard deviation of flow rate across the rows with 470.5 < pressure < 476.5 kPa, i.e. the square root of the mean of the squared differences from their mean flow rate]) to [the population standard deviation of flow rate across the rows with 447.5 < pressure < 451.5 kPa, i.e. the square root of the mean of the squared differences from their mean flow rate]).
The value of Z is 3241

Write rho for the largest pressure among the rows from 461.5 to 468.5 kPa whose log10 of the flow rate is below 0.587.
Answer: 466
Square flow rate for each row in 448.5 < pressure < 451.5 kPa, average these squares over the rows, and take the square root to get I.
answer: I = 4.00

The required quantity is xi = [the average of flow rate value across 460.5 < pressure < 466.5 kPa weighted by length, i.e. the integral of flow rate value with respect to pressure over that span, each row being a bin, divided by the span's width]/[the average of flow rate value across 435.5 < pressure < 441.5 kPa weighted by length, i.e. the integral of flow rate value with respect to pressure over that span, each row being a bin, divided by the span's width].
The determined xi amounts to 0.92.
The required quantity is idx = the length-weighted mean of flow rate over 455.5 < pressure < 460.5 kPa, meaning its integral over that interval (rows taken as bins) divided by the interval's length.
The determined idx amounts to 3.89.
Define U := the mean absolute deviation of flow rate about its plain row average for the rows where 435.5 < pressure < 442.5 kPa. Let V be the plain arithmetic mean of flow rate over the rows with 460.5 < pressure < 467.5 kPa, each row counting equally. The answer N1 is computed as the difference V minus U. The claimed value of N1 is 3.62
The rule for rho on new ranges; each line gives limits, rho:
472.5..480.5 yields 480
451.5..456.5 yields 454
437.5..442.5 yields 442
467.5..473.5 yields 473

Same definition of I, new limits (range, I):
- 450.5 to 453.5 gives 3.99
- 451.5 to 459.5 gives 3.94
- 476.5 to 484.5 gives 3.68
